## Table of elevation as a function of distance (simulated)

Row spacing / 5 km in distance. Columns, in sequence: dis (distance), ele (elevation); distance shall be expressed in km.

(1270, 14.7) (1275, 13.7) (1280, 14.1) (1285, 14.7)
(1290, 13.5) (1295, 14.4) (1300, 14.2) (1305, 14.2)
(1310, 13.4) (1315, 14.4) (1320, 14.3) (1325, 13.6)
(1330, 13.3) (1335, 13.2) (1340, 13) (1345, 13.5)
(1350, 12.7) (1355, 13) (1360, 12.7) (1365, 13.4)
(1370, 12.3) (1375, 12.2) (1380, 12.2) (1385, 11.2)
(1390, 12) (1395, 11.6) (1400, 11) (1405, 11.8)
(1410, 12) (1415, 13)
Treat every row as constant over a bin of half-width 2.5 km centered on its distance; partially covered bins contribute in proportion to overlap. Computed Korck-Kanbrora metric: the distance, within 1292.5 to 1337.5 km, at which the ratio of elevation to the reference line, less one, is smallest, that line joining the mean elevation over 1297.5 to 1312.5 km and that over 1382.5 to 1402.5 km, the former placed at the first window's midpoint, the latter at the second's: 1310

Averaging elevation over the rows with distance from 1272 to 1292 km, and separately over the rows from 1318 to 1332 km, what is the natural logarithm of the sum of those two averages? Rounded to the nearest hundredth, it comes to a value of 3.32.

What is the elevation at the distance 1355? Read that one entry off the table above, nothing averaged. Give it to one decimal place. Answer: 13.0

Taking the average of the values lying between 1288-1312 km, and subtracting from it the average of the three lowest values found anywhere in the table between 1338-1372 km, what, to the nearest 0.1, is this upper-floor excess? 1.4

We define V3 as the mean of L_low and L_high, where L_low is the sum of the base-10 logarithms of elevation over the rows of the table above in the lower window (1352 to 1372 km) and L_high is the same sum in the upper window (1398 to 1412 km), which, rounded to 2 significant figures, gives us 3.8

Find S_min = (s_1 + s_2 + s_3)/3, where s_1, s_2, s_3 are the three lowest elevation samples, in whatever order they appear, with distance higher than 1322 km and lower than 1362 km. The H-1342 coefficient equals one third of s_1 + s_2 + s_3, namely 12.8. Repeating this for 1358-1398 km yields 11.6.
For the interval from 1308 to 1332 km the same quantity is 13.4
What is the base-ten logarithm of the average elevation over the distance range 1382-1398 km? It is 1.06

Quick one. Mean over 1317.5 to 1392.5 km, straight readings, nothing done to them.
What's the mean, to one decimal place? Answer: 12.8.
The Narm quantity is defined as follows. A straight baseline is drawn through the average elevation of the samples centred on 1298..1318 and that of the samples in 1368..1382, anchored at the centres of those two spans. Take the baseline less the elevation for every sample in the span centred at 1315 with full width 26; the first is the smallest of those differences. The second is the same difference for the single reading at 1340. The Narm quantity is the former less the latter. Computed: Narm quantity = -0.76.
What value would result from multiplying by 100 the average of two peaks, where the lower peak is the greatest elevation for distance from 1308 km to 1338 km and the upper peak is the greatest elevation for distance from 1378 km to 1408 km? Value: 1330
